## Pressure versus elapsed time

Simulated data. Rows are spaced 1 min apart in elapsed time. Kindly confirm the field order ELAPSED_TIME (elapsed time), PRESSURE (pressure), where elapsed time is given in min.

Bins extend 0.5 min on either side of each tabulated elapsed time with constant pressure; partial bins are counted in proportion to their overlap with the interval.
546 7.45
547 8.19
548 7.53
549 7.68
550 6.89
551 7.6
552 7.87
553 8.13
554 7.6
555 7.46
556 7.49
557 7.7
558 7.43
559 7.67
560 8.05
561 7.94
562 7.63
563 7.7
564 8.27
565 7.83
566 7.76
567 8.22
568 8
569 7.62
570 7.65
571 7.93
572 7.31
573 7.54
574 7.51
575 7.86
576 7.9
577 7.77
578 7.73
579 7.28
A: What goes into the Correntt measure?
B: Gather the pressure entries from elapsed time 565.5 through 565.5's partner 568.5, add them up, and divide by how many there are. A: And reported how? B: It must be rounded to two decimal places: 7.99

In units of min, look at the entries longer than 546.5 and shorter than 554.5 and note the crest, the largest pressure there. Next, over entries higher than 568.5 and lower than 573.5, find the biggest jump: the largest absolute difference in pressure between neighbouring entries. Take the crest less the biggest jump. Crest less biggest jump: 7.57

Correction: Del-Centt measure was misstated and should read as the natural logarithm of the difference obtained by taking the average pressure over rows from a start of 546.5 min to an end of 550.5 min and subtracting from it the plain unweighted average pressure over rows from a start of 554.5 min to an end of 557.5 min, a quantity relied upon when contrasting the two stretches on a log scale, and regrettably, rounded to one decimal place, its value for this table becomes -3.8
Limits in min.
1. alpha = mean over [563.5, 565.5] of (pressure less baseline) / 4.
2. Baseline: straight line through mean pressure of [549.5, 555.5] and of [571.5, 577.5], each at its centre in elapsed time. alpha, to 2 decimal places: 0.11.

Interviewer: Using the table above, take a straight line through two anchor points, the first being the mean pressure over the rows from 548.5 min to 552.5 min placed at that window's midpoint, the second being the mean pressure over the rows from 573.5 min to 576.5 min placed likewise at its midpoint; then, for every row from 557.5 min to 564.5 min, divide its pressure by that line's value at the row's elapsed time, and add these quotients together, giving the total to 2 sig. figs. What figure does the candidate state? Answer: 7.2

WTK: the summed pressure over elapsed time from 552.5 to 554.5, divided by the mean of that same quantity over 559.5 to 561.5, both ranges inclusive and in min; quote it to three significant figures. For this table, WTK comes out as 1.97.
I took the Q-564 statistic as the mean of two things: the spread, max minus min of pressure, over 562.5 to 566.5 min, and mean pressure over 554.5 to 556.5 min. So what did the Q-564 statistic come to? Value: 4.02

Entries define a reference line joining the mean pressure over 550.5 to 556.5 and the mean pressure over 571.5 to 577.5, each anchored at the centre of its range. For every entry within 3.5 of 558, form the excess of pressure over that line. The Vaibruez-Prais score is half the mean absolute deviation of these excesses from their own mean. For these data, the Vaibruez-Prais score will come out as 0.095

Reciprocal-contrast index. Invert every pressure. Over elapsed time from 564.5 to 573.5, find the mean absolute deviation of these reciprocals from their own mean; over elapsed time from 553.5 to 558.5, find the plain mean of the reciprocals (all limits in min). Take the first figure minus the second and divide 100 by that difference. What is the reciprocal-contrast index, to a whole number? -774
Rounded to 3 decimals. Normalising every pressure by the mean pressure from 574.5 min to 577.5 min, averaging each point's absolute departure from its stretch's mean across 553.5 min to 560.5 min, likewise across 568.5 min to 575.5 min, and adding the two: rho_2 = 0.039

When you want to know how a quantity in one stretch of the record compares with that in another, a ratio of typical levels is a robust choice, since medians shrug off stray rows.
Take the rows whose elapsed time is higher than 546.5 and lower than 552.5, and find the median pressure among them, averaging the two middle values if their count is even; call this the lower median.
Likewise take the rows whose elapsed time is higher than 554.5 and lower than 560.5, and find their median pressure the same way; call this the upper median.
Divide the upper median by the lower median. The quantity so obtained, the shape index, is 0.992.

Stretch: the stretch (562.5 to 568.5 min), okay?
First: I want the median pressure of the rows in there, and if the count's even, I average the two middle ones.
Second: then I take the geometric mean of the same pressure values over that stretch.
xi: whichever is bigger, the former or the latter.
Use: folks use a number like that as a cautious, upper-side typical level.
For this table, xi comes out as 7.96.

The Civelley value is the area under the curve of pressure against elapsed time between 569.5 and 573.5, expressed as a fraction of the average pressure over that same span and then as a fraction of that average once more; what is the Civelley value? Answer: 0.526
